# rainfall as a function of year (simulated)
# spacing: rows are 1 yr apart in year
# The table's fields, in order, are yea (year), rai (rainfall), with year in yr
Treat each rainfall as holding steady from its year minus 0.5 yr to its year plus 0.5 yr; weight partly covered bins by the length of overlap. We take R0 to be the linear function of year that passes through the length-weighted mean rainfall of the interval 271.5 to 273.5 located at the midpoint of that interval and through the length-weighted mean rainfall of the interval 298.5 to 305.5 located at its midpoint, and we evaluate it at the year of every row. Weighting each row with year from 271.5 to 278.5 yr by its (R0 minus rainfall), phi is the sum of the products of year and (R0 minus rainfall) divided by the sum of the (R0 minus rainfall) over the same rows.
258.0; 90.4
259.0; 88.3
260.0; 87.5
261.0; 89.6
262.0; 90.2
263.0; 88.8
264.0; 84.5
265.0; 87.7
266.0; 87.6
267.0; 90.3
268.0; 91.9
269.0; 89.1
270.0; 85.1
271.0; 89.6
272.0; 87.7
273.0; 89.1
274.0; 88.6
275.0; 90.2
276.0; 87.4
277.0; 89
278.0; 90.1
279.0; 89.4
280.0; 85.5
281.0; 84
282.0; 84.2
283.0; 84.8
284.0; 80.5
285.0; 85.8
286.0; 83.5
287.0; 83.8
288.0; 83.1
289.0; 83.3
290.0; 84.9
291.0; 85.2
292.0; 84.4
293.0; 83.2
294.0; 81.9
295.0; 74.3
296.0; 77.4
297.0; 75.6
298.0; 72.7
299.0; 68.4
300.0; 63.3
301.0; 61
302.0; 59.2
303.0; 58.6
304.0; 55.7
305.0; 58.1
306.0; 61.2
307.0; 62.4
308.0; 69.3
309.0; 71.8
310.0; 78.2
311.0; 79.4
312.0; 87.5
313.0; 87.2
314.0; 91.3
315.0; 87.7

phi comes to 276.6 yr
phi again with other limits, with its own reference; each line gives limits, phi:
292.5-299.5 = 295.5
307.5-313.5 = 311.0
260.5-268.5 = 263.7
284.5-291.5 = 288.4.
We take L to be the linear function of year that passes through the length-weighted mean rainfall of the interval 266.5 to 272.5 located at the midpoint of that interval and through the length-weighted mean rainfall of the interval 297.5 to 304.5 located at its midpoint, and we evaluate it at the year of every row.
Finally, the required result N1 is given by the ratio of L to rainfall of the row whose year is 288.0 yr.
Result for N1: 0.88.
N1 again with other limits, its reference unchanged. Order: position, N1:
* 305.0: 1.02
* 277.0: 0.93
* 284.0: 0.95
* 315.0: 0.58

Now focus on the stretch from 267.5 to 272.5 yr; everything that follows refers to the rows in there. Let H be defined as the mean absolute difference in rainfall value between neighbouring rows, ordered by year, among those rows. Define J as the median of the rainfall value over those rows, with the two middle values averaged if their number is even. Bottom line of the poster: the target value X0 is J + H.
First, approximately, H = 3.3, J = 89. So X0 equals 92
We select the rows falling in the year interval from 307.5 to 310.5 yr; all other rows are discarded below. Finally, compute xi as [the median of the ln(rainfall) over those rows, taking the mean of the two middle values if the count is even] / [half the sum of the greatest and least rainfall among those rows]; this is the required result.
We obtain 0.058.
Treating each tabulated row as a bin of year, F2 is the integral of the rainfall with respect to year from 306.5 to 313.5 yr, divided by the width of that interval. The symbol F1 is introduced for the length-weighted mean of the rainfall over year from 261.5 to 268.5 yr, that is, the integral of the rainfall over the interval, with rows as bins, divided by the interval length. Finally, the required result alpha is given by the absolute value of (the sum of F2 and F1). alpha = 165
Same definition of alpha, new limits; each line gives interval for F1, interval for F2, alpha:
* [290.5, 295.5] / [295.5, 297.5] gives 158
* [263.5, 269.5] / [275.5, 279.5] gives 177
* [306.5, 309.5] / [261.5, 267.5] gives 156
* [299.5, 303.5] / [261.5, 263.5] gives 150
